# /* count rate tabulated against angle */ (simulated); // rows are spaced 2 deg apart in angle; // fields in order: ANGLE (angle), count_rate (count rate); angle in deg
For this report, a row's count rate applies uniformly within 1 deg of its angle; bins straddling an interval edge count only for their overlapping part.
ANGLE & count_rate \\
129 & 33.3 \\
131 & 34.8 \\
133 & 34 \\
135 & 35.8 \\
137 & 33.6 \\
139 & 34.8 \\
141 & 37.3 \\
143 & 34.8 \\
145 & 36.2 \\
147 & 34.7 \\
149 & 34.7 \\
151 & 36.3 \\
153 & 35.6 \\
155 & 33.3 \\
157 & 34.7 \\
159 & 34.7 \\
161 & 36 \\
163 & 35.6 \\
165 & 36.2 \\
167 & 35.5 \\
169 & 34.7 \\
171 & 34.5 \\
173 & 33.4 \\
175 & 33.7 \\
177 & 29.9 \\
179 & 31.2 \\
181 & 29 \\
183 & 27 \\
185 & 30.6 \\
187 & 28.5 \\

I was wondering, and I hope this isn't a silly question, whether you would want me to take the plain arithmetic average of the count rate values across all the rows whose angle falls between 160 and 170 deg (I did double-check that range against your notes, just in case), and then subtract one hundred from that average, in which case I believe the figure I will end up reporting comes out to -64.4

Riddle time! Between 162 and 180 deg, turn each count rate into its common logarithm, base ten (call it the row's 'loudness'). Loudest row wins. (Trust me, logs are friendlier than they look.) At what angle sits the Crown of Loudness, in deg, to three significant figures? 165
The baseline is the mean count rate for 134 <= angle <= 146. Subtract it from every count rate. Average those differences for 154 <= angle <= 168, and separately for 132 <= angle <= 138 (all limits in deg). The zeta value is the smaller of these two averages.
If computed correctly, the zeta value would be -0.95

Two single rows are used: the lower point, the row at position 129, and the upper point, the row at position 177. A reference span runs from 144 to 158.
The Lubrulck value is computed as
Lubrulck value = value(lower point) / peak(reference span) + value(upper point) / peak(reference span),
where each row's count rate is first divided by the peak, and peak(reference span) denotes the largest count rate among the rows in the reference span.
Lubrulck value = 1.74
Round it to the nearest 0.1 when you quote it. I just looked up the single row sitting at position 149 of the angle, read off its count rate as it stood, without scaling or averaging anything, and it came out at 34.7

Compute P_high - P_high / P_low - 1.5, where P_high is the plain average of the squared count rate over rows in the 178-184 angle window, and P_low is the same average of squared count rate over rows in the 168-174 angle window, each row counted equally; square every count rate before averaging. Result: 846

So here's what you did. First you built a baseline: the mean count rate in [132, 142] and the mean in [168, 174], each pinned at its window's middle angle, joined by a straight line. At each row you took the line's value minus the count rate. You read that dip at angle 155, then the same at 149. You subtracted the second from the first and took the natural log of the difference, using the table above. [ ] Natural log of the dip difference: 0.2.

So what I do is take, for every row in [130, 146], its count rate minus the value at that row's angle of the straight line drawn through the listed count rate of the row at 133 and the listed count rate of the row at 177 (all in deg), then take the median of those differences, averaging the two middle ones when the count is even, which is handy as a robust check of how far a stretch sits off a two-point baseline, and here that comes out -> 1.5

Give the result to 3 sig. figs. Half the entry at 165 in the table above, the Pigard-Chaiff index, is 18.1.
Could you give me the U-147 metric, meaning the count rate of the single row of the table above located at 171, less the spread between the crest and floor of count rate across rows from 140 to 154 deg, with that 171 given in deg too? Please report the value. 32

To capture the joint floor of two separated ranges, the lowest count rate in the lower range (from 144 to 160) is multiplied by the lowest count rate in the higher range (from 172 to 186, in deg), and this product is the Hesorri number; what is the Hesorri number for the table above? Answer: 899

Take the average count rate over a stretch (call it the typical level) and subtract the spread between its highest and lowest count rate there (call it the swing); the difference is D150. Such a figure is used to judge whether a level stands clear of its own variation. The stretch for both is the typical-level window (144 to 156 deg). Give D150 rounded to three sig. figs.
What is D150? 32.1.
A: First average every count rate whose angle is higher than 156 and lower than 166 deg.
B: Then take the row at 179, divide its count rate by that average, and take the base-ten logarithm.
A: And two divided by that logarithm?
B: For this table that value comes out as -36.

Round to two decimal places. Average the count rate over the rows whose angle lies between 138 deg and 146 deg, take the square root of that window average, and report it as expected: 5.98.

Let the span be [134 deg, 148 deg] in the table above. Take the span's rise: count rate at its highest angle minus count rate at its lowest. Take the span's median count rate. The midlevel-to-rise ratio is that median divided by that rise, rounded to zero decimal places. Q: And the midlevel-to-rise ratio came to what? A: -32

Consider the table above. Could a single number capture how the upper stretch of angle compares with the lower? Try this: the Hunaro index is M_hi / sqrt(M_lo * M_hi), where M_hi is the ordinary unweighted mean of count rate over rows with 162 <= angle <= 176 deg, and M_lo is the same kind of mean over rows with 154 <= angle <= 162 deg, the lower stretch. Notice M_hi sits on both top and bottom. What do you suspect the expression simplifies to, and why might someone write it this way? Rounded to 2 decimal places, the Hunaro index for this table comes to 1.00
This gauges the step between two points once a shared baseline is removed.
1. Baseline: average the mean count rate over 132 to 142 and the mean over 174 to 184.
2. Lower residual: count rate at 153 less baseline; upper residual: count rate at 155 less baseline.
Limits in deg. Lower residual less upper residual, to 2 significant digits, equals 2.3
